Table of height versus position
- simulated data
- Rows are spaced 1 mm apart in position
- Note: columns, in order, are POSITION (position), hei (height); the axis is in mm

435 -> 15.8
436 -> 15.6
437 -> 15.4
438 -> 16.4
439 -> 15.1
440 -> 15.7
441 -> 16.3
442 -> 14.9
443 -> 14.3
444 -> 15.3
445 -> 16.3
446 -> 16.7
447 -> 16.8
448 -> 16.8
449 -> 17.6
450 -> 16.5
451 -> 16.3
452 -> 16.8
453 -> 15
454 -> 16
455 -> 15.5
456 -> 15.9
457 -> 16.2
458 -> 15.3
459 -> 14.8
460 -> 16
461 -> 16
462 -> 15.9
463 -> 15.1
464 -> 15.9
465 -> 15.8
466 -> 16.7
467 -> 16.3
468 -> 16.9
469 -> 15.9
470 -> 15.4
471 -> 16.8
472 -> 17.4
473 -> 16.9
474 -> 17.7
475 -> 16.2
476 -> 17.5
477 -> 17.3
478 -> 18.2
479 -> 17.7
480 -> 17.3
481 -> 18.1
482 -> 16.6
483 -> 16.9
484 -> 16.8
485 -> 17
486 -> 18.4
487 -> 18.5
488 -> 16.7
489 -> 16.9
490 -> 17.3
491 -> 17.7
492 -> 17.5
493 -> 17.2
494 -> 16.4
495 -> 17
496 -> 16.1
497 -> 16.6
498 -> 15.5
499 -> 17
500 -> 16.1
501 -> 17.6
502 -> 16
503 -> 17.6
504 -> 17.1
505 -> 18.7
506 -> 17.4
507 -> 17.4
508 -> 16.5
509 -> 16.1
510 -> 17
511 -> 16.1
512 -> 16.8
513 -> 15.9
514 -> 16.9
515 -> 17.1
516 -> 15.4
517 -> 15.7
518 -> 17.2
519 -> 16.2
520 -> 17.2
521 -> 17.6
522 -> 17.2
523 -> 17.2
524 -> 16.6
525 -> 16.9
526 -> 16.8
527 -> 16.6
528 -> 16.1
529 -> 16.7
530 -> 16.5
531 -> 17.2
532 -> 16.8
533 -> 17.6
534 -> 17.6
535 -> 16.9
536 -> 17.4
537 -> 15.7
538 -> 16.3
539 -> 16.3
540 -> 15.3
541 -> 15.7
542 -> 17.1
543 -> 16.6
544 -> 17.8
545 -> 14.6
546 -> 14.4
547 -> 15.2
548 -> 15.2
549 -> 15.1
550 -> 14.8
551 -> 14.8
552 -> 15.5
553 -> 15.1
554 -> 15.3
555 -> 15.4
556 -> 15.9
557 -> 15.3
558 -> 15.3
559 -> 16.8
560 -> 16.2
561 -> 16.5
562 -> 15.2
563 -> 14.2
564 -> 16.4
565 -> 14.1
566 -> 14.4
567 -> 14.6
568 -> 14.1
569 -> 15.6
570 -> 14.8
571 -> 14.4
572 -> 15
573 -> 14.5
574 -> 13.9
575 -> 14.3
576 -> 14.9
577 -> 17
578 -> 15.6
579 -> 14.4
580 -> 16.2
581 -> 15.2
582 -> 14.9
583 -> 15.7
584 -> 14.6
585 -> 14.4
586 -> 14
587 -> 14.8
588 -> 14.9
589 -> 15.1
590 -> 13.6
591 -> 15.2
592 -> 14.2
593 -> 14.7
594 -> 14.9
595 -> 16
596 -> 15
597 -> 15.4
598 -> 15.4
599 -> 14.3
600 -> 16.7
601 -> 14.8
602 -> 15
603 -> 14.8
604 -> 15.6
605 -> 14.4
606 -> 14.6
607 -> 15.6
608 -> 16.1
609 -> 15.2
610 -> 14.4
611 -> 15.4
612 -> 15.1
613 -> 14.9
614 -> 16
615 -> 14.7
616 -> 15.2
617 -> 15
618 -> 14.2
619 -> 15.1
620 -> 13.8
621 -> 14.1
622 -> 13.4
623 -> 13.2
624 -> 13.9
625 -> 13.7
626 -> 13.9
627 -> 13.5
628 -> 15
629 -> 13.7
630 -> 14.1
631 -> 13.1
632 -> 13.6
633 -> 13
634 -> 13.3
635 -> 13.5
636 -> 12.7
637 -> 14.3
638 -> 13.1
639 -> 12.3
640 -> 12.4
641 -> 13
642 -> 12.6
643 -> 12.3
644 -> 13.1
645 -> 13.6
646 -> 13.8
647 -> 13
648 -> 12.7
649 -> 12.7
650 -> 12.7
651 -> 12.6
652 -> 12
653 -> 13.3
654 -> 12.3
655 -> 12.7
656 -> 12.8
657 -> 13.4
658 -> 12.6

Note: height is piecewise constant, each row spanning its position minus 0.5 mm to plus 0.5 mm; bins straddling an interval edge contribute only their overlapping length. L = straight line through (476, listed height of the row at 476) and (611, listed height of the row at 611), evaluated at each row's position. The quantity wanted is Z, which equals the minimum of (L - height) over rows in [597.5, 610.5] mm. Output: -1.1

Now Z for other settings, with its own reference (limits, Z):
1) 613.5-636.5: -0.6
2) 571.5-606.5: -1.1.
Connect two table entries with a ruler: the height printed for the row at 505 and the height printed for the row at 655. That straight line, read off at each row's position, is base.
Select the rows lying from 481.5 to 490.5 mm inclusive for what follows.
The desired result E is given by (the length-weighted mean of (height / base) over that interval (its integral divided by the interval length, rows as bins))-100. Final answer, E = -99.11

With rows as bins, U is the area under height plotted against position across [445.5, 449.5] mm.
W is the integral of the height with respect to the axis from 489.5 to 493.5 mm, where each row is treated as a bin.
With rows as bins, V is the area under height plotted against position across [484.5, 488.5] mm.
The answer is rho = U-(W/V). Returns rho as 67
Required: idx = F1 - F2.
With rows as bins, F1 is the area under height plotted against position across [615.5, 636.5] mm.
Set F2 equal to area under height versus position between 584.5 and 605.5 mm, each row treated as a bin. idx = -22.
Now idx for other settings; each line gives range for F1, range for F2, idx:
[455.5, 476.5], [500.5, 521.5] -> -13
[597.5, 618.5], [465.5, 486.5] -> -41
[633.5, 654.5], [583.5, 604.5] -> -42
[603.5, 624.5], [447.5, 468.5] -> -27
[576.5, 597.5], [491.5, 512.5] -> -38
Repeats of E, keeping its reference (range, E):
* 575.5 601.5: -99.02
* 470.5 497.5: -99.12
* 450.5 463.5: -99.24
